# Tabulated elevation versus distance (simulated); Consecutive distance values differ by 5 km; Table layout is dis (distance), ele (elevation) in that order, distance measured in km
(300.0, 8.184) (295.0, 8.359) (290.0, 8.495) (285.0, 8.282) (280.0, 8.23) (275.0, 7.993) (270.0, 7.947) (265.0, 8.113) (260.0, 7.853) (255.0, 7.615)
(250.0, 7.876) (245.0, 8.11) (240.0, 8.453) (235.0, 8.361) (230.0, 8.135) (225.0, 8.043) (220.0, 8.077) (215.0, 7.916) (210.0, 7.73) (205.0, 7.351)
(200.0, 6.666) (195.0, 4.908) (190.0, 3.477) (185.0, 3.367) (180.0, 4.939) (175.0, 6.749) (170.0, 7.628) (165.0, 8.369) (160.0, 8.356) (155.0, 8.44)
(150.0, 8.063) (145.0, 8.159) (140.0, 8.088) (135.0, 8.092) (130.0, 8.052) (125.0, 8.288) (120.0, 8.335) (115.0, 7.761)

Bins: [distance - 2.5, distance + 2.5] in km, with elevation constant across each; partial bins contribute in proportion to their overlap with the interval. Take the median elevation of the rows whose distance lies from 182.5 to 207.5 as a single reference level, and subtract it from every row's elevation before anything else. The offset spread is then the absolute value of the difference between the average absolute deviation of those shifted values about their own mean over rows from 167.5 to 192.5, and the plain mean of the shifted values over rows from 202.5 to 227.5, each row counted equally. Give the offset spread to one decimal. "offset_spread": 1.4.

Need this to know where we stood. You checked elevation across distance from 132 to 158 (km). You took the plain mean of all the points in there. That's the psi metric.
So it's 8.17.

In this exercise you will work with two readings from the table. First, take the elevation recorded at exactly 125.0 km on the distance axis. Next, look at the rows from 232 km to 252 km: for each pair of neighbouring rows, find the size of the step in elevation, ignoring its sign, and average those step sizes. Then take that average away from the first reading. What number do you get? 8.1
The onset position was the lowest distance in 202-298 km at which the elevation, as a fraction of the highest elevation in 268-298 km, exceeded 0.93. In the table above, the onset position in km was 215.0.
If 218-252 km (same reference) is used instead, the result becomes 220.0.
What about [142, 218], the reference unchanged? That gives 145.0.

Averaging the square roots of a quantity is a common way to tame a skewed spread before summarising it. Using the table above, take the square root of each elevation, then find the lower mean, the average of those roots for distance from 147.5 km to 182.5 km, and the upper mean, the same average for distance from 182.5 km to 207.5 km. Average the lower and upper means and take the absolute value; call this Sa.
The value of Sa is 2.49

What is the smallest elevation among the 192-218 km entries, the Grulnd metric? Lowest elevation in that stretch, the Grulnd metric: 4.908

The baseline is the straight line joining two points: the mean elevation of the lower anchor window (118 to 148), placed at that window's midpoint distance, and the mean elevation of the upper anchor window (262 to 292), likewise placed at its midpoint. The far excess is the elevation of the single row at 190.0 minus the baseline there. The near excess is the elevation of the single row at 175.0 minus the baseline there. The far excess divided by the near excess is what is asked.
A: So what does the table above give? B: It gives 3.3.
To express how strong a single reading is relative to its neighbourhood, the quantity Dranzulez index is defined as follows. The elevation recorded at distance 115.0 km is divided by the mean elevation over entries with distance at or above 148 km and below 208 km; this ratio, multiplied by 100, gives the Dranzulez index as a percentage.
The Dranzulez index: 119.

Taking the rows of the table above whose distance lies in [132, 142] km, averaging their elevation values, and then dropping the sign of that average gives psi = 8.1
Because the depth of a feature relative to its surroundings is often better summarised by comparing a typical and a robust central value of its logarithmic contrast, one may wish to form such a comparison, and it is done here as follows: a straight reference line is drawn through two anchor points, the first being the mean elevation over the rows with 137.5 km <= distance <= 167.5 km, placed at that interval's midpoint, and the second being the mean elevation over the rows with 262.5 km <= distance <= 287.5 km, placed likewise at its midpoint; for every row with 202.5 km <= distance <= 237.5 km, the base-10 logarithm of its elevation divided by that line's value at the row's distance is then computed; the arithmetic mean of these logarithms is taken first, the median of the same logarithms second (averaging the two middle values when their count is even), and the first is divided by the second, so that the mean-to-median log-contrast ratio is 1.89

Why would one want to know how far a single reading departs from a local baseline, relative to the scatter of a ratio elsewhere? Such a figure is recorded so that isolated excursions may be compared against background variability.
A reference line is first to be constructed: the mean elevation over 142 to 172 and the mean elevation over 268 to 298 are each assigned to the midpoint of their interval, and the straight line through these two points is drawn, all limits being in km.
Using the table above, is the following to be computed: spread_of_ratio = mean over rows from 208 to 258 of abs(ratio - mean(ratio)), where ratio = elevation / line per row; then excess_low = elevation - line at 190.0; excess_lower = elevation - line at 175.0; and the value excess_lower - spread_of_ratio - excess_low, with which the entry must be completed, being 3.3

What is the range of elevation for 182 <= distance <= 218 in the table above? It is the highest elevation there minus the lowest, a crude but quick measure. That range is 4.5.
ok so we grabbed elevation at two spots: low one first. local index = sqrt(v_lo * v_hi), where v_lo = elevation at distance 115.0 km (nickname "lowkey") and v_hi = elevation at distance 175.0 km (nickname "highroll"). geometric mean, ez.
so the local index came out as 7.2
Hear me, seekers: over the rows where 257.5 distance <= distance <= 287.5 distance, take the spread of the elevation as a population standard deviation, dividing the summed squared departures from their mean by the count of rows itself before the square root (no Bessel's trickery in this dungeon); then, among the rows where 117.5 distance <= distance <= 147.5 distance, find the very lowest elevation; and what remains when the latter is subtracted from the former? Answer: -7.9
